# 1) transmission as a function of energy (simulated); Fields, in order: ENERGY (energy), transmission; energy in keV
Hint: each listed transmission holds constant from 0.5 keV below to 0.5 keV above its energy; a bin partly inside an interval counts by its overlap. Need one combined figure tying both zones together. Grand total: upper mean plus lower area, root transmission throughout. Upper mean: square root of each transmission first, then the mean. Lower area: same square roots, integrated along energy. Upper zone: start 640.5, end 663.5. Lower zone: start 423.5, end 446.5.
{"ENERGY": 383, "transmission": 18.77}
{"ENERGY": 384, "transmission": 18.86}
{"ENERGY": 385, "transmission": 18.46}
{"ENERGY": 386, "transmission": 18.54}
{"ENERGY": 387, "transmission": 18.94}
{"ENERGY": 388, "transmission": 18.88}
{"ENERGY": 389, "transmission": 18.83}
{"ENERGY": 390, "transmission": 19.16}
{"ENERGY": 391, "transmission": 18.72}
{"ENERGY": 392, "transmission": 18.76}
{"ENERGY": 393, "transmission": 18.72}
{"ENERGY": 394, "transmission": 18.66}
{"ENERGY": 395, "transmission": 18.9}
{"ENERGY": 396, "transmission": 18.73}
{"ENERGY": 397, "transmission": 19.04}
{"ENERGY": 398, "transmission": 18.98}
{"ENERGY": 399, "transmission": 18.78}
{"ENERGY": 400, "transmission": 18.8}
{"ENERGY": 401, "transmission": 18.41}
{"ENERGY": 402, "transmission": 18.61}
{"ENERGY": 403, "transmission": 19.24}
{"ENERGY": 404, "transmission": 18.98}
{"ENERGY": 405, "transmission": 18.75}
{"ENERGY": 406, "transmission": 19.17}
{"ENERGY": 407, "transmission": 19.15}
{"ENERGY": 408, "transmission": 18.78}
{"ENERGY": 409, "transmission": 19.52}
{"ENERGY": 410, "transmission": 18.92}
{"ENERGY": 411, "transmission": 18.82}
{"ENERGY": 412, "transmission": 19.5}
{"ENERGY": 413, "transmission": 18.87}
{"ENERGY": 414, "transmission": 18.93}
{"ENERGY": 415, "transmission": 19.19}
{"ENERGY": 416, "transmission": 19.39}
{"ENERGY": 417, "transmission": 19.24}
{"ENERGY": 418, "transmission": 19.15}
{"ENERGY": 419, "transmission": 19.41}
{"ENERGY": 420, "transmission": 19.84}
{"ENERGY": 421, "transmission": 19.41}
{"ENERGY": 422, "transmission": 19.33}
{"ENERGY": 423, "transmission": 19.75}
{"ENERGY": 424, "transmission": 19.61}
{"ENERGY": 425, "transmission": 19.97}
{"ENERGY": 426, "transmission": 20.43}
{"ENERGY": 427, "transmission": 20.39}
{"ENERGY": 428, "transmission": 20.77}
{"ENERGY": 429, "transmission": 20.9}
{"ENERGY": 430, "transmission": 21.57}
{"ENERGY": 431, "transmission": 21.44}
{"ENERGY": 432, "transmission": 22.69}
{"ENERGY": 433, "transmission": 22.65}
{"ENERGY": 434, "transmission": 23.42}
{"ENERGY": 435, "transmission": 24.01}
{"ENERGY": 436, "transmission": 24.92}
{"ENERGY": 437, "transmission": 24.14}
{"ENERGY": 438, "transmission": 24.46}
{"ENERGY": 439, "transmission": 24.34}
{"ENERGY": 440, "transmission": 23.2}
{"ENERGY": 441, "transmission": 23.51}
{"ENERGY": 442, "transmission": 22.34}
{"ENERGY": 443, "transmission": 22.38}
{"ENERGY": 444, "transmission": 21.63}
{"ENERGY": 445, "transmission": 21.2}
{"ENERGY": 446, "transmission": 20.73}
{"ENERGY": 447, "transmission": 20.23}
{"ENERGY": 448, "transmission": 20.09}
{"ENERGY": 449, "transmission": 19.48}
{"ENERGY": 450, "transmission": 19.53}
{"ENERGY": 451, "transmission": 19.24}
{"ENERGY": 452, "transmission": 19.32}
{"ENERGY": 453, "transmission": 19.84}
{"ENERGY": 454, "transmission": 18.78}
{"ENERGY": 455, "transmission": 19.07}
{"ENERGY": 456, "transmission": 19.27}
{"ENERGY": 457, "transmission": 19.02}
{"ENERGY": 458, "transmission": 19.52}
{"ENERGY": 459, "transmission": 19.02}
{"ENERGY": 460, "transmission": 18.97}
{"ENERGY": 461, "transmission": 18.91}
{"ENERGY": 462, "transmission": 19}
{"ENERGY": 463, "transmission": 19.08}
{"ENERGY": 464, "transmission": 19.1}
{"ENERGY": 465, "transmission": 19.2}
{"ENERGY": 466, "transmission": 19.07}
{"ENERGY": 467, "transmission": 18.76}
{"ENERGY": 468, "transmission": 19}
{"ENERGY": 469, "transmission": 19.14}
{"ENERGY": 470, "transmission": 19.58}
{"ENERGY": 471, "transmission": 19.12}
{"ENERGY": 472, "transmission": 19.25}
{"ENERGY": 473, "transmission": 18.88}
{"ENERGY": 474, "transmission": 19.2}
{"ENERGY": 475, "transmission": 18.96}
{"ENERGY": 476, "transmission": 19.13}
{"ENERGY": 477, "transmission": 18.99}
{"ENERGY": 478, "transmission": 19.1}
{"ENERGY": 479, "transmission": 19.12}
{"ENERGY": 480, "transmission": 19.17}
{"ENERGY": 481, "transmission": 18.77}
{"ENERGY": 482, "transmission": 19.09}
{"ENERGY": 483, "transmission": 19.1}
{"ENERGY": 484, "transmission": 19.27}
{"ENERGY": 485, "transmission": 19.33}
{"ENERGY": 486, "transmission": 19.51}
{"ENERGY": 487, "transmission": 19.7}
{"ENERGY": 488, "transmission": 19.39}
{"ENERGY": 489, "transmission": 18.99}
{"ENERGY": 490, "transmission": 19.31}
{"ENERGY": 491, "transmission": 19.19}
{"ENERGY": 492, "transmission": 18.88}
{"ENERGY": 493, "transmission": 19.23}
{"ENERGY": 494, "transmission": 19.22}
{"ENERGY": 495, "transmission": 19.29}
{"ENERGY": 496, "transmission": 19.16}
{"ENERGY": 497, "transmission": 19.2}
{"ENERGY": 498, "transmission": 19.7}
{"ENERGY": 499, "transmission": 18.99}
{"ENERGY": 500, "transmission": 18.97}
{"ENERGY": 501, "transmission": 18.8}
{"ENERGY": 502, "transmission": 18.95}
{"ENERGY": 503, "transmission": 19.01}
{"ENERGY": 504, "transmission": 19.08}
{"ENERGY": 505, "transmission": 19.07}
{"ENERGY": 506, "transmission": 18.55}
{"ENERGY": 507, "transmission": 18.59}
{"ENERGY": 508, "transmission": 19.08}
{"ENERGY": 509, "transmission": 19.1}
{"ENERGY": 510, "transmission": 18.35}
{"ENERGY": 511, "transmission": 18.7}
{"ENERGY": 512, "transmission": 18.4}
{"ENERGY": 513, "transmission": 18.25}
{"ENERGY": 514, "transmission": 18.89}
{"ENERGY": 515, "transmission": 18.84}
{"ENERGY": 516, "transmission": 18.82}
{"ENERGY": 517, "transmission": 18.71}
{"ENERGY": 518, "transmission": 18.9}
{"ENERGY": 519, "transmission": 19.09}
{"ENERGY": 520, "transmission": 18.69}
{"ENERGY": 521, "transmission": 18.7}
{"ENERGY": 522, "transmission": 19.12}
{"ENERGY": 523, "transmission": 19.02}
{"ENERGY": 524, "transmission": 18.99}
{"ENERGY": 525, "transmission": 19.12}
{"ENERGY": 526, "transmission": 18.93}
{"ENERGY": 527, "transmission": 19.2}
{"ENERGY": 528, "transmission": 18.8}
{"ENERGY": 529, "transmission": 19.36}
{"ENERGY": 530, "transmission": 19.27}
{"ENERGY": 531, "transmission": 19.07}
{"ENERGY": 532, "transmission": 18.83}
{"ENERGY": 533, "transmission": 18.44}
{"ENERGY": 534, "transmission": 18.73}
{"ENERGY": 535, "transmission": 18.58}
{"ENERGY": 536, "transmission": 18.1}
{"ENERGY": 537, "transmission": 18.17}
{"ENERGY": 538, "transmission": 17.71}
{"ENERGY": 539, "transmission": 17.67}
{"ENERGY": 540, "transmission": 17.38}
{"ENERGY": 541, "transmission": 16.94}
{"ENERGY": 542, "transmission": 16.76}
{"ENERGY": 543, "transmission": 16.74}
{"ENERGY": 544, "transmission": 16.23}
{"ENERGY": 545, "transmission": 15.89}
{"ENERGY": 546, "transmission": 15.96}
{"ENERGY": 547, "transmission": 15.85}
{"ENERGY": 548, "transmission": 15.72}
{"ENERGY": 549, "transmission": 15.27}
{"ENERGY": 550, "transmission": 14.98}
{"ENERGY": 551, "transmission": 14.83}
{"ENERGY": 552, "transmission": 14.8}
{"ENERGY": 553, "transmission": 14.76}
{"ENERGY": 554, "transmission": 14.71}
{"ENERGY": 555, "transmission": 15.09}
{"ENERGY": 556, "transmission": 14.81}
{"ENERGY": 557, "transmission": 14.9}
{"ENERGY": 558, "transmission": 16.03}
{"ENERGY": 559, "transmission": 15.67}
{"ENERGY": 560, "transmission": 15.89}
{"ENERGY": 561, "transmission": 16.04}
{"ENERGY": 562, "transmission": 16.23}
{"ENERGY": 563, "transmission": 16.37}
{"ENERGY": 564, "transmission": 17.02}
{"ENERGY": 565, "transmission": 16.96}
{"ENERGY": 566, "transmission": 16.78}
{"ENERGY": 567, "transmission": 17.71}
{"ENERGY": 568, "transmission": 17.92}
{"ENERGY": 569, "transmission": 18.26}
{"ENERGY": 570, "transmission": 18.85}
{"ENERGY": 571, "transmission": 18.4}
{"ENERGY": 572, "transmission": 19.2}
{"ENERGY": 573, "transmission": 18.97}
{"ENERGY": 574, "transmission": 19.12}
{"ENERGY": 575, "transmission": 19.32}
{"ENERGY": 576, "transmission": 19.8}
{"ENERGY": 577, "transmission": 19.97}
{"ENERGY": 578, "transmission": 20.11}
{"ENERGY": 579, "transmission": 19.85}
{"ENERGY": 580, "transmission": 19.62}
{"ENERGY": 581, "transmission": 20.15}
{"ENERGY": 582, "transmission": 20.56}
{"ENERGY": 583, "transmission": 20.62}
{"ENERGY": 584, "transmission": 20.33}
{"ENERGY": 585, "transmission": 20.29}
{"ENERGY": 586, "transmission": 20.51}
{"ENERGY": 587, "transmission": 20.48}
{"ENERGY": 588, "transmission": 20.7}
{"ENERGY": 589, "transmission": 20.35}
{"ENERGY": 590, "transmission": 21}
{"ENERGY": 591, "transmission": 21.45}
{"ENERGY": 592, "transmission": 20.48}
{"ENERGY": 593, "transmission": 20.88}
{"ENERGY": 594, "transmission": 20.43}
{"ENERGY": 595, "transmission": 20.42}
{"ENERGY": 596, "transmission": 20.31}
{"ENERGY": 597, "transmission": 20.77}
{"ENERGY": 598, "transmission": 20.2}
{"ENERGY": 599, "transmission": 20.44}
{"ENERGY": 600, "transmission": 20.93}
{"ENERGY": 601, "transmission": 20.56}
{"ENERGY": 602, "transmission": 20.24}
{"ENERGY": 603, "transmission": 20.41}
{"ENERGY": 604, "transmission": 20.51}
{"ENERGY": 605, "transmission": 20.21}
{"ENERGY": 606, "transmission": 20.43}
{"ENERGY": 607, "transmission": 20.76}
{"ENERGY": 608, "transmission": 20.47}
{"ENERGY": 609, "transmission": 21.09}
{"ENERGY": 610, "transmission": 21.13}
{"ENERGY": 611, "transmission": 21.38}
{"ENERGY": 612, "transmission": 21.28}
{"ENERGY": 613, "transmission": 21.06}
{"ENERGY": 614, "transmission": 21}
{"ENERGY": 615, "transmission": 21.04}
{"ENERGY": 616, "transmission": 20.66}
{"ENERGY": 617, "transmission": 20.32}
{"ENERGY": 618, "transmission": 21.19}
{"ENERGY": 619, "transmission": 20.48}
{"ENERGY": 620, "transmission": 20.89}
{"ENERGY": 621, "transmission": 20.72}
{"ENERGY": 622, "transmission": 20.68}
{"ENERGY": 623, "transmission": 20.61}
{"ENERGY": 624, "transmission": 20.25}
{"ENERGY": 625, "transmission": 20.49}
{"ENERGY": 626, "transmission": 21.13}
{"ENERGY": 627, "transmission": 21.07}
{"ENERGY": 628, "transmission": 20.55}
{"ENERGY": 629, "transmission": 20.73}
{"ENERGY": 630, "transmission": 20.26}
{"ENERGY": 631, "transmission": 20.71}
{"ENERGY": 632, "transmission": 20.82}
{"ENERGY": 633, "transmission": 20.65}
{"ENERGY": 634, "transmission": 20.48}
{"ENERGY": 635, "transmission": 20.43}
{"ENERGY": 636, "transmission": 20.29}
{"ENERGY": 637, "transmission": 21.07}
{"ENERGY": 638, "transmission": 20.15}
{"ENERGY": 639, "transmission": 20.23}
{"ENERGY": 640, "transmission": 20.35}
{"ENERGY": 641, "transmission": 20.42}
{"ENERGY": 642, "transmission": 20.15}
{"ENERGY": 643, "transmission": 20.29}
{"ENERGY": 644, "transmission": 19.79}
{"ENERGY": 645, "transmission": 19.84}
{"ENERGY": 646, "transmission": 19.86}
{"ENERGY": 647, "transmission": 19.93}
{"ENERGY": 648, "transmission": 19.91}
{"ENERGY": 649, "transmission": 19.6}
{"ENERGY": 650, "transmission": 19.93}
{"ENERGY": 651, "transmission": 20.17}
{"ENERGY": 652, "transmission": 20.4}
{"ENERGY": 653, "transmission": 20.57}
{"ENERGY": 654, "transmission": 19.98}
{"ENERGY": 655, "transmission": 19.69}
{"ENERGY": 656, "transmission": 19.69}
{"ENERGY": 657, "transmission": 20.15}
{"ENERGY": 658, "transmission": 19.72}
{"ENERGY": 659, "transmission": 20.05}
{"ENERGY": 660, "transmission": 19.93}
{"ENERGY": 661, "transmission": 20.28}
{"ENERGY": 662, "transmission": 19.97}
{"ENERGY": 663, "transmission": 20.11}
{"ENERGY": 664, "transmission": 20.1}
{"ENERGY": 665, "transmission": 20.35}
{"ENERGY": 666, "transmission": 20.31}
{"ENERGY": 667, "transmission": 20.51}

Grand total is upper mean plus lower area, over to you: 113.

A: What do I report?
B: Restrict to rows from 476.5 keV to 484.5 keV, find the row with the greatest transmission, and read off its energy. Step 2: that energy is 484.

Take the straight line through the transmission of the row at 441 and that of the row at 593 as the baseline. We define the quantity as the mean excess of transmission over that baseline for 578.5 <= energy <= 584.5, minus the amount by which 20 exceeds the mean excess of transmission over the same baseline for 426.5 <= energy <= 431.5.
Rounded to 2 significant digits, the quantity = -24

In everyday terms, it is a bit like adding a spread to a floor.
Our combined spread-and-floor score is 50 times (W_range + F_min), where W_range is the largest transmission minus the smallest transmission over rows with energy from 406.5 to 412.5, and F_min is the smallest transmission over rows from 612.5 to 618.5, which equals 1053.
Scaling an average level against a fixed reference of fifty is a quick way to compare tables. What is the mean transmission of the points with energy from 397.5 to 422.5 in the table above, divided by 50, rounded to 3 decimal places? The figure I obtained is 0.382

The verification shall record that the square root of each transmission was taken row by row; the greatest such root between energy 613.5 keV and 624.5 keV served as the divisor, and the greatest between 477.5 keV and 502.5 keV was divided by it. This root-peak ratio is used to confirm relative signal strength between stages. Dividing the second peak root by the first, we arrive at 0.96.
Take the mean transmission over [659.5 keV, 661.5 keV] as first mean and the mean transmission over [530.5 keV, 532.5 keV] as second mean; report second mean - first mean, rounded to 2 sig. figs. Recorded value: -1.2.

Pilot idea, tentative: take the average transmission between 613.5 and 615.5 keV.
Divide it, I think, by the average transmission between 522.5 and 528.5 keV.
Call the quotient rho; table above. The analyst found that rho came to 1.11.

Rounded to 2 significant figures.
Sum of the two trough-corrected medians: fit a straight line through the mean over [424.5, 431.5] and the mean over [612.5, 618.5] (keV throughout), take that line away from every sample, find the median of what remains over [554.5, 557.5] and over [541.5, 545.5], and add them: -10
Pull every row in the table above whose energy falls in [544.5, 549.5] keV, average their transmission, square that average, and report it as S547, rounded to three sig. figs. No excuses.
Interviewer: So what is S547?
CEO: 248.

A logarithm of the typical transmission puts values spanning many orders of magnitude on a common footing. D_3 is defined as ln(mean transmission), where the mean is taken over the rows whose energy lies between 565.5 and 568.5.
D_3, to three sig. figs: 2.86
